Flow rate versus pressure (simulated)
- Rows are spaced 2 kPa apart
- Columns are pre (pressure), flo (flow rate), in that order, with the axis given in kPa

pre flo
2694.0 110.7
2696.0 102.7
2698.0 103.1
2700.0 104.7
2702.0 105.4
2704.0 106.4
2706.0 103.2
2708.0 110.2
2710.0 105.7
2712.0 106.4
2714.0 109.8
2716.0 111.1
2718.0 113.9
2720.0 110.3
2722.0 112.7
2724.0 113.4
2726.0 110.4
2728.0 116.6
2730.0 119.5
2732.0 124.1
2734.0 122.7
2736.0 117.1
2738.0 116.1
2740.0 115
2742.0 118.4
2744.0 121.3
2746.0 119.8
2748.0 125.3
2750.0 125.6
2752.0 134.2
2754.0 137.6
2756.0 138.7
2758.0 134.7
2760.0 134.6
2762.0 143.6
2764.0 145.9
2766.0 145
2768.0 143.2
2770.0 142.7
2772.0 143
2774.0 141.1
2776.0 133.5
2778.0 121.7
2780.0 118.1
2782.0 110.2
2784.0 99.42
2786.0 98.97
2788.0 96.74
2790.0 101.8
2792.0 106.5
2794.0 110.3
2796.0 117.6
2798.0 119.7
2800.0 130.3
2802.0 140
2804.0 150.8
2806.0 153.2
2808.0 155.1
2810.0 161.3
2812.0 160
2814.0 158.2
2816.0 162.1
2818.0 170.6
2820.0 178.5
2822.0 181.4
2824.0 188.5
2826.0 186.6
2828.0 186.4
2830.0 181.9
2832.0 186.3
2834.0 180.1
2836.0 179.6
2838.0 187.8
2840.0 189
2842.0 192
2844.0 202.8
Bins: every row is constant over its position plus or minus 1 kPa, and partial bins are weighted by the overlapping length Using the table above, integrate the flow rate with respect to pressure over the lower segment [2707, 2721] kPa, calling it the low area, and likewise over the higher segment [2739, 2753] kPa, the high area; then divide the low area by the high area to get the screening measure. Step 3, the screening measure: 0.9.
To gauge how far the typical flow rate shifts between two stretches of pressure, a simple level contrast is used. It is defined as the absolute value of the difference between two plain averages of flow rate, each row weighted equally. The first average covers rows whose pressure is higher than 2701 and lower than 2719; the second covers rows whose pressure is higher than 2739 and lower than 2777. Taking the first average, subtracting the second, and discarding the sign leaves 26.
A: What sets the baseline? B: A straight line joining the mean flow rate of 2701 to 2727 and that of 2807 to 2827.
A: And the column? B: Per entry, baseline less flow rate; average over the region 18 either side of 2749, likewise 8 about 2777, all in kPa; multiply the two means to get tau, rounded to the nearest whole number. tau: 21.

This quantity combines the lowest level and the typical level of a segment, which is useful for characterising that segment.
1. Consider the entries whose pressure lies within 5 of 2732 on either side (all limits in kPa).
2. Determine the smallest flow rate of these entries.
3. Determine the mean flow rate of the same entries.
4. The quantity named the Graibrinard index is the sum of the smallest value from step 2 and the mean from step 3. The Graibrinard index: 237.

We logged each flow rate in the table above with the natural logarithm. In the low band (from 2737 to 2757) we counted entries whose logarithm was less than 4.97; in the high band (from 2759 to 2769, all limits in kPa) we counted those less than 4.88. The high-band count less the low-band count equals -10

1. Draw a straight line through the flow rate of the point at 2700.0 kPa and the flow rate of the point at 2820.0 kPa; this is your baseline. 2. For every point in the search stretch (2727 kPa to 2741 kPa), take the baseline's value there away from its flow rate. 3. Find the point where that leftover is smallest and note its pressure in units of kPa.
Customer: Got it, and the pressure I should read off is 2740.0 kPa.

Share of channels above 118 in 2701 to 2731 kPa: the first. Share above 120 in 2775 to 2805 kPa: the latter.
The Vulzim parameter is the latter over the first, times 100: 500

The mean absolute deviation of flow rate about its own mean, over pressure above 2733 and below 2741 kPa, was 2.5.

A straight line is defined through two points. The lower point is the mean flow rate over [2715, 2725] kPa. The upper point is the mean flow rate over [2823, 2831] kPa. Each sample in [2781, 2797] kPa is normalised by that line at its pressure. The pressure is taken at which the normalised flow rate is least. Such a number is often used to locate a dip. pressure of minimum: 2788.0 kPa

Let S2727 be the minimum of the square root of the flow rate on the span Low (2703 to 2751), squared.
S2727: 103.2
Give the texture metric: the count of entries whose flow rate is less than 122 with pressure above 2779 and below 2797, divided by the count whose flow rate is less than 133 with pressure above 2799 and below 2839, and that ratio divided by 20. 0.450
